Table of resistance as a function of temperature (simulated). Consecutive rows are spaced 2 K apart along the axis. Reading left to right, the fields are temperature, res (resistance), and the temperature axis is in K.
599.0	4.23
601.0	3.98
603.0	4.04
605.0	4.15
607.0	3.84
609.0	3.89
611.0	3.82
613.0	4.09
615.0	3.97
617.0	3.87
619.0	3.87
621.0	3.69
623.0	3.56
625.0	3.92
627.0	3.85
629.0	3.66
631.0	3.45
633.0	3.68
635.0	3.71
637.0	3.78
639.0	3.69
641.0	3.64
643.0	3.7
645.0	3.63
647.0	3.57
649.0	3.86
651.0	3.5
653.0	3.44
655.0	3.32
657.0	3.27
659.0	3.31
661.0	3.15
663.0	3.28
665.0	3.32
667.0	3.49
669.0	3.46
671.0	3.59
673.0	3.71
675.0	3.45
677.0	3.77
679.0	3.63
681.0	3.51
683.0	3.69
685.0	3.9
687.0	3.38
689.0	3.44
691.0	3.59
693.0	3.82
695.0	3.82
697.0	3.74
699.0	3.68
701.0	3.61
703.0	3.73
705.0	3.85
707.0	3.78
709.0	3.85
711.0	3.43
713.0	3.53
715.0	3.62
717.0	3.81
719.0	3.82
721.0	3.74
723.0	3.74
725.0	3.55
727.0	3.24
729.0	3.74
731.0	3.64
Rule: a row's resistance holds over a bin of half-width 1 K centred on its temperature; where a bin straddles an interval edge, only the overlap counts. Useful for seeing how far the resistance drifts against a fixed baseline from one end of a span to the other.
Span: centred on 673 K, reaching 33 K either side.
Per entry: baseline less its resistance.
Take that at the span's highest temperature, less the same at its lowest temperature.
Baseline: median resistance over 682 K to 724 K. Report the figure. -0.210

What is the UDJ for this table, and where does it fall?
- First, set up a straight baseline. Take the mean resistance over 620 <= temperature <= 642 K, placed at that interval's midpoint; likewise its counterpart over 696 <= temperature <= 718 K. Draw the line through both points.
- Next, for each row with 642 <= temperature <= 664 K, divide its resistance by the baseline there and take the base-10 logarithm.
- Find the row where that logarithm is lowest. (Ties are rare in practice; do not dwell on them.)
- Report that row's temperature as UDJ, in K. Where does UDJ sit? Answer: 661.0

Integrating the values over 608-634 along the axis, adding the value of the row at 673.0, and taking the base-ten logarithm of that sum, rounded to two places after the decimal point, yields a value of 2.01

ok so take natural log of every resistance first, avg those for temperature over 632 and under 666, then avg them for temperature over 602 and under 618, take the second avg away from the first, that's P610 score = -0.12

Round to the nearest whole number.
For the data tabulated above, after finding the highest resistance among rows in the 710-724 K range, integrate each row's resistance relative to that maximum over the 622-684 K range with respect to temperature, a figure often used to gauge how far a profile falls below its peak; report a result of -16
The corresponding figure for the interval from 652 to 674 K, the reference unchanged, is -9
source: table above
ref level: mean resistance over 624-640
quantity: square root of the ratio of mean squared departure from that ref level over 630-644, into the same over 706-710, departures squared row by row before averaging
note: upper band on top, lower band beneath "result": 0.9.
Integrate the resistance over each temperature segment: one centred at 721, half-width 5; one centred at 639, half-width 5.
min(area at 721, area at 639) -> 37.0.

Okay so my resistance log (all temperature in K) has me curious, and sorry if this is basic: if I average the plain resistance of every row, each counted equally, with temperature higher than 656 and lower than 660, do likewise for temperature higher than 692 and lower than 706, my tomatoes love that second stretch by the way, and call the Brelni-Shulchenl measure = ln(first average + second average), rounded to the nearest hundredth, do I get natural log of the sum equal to 1.95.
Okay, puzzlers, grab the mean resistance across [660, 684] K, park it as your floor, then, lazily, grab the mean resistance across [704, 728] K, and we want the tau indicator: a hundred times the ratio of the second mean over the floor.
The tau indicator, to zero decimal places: 105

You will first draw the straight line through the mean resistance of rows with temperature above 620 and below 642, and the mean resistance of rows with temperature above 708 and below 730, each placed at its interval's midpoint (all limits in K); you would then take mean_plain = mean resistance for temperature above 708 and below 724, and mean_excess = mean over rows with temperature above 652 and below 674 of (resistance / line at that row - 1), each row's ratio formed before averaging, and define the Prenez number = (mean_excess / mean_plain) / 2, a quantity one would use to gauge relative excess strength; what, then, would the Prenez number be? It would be -0.010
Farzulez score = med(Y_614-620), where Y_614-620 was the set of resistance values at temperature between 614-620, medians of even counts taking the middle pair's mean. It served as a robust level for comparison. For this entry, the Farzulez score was 3.87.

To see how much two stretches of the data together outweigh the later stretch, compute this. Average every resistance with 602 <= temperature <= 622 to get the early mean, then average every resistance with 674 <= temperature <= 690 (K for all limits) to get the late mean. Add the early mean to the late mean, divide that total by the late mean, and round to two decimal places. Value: 2.09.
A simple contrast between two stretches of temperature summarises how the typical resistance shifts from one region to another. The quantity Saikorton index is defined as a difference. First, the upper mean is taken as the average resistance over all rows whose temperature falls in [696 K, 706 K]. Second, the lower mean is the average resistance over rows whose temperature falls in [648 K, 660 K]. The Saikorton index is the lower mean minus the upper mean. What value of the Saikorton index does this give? -0.27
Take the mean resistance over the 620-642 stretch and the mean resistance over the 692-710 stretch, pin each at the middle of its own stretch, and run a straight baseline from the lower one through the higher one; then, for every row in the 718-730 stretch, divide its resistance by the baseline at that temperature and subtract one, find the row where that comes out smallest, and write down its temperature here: 727.0 K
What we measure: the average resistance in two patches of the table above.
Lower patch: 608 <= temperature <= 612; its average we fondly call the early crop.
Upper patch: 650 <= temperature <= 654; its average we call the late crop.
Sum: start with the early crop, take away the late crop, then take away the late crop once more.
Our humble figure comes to -3.1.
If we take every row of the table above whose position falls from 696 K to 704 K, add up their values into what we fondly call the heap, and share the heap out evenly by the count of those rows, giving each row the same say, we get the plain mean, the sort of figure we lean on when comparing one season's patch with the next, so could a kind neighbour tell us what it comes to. 3.69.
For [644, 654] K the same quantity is 3.60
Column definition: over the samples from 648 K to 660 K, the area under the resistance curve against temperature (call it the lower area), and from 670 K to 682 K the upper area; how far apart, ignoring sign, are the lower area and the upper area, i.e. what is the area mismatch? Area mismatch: 1.92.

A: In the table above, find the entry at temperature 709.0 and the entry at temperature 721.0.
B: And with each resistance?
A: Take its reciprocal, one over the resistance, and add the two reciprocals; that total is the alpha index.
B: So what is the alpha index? 0.53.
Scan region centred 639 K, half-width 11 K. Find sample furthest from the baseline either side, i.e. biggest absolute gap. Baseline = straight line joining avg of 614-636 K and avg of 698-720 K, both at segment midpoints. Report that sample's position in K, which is 631.0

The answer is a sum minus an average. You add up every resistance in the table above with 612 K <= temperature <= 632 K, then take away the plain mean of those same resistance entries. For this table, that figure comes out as 34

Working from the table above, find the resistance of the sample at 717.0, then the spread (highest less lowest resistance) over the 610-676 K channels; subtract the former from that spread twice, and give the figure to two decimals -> -6.68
